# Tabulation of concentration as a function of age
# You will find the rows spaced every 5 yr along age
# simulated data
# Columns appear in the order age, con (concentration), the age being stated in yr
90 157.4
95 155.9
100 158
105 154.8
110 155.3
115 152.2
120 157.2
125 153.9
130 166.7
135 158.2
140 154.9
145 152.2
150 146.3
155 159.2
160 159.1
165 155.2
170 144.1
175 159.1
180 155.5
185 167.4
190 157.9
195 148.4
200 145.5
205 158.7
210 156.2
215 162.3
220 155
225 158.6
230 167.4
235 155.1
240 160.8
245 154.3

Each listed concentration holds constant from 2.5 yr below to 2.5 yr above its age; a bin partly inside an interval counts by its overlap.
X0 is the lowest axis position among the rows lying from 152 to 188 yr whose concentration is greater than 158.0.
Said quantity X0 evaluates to 155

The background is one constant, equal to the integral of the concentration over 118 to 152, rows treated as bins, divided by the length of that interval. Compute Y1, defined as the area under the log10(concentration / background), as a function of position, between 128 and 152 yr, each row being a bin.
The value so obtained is -0.02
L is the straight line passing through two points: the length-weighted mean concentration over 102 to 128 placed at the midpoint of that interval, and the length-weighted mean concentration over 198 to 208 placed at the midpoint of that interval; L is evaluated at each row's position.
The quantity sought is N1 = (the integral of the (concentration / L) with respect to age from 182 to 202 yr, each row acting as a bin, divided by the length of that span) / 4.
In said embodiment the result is 0.253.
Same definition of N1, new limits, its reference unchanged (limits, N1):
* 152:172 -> 0.251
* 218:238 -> 0.262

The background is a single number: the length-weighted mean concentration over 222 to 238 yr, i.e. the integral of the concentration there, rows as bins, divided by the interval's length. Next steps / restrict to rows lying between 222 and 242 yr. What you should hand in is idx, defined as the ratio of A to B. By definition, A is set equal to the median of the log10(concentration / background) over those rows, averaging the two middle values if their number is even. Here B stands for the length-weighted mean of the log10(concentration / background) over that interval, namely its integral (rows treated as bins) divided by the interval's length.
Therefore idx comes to -9.7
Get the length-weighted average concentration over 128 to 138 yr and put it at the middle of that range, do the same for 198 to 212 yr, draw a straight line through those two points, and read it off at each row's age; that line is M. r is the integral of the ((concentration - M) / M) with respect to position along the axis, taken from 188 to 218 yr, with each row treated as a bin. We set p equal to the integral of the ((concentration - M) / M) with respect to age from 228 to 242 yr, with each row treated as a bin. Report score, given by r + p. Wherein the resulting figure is 1.2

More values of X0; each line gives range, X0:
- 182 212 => 185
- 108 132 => 130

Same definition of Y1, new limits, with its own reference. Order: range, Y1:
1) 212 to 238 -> 0.27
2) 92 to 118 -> -0.03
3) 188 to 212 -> -0.18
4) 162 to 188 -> 0.03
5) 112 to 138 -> 0.12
